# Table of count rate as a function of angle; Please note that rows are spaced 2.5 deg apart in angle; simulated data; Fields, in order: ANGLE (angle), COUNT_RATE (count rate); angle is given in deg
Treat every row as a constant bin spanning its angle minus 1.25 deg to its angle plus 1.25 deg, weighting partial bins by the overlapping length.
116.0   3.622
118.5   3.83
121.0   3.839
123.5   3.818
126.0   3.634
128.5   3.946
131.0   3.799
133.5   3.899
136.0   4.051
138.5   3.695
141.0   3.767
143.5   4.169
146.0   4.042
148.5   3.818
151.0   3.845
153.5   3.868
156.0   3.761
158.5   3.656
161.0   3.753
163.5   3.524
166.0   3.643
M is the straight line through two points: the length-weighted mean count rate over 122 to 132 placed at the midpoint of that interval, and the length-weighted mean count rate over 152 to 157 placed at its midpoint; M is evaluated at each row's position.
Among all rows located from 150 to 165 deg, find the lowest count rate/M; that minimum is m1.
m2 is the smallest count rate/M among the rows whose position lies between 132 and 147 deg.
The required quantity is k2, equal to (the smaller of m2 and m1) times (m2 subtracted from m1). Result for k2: -0.05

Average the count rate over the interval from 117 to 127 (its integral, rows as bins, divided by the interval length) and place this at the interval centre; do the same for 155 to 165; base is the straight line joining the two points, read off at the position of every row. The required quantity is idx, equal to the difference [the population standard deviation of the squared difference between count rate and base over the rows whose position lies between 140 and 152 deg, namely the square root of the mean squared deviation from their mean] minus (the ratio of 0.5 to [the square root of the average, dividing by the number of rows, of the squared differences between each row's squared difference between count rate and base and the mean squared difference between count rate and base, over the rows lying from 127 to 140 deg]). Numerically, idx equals -14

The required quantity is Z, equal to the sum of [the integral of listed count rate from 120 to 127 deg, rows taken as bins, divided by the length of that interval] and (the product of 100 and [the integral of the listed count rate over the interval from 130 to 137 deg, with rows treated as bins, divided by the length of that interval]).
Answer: 395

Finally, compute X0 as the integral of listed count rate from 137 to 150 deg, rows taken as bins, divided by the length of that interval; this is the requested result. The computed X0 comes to 3.90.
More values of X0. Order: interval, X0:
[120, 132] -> 3.81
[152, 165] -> 3.71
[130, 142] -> 3.84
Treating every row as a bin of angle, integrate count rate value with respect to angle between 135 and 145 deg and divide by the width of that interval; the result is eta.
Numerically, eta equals 3.92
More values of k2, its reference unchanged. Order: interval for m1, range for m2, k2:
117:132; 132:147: -0.01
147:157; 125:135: 0.03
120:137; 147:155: -0.04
